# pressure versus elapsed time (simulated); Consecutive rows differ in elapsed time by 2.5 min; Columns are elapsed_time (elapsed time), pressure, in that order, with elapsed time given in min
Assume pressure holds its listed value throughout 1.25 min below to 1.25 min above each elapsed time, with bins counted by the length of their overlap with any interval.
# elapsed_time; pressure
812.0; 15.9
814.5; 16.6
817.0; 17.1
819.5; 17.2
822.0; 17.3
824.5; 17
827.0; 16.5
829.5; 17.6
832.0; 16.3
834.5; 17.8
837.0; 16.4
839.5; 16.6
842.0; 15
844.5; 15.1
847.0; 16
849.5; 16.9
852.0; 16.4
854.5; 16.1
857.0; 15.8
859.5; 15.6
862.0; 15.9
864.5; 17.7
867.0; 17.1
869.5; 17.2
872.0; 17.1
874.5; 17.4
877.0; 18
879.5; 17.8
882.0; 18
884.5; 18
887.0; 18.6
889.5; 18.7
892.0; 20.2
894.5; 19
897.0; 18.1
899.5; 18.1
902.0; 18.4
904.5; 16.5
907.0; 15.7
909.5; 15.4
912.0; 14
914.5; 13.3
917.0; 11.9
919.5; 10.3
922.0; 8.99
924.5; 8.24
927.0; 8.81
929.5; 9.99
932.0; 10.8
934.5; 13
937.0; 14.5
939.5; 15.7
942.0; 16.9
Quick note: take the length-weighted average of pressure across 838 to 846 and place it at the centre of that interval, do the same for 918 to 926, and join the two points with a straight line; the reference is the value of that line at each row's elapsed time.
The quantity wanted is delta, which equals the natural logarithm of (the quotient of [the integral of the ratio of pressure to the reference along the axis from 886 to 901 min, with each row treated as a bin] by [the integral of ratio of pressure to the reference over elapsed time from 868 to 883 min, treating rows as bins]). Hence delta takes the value 0.18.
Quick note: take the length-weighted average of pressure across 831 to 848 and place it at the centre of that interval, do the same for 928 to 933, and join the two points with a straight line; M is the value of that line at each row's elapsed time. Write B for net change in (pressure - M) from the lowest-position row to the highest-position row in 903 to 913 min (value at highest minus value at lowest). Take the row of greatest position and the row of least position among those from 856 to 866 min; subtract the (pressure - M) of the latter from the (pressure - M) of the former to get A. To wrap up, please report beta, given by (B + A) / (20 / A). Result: 0.04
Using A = 2.4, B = -2.0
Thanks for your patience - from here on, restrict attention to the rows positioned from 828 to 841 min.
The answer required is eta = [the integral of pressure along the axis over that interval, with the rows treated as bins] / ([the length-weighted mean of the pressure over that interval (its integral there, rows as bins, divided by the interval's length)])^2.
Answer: 0.8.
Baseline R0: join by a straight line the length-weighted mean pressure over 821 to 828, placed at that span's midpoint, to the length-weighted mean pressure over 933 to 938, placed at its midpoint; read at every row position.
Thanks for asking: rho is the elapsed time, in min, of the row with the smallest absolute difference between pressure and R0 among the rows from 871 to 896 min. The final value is 872.0 min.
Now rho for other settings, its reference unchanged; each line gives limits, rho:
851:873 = 854.5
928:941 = 934.5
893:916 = 912.0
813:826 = 817.0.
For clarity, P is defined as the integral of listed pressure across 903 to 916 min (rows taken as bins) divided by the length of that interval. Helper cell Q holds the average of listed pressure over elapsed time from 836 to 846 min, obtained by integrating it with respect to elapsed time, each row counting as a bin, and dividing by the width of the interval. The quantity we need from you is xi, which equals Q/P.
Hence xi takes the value 1.05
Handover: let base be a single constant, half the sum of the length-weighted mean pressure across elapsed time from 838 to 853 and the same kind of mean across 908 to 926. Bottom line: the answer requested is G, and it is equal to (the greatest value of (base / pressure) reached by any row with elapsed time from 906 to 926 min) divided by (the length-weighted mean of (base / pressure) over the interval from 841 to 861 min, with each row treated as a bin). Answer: 1.92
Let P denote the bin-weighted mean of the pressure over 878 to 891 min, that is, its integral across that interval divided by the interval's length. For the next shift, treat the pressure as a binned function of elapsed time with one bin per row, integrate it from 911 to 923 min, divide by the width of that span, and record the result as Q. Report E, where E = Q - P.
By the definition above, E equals -6.5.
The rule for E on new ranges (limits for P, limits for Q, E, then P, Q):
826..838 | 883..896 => 1.9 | 16.9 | 18.9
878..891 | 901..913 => -2.3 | 18.3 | 16.0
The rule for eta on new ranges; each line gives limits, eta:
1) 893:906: 0.7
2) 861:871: 0.6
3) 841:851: 0.6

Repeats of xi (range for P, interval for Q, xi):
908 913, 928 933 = 0.70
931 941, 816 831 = 1.25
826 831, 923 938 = 0.63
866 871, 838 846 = 0.91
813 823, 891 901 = 1.11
